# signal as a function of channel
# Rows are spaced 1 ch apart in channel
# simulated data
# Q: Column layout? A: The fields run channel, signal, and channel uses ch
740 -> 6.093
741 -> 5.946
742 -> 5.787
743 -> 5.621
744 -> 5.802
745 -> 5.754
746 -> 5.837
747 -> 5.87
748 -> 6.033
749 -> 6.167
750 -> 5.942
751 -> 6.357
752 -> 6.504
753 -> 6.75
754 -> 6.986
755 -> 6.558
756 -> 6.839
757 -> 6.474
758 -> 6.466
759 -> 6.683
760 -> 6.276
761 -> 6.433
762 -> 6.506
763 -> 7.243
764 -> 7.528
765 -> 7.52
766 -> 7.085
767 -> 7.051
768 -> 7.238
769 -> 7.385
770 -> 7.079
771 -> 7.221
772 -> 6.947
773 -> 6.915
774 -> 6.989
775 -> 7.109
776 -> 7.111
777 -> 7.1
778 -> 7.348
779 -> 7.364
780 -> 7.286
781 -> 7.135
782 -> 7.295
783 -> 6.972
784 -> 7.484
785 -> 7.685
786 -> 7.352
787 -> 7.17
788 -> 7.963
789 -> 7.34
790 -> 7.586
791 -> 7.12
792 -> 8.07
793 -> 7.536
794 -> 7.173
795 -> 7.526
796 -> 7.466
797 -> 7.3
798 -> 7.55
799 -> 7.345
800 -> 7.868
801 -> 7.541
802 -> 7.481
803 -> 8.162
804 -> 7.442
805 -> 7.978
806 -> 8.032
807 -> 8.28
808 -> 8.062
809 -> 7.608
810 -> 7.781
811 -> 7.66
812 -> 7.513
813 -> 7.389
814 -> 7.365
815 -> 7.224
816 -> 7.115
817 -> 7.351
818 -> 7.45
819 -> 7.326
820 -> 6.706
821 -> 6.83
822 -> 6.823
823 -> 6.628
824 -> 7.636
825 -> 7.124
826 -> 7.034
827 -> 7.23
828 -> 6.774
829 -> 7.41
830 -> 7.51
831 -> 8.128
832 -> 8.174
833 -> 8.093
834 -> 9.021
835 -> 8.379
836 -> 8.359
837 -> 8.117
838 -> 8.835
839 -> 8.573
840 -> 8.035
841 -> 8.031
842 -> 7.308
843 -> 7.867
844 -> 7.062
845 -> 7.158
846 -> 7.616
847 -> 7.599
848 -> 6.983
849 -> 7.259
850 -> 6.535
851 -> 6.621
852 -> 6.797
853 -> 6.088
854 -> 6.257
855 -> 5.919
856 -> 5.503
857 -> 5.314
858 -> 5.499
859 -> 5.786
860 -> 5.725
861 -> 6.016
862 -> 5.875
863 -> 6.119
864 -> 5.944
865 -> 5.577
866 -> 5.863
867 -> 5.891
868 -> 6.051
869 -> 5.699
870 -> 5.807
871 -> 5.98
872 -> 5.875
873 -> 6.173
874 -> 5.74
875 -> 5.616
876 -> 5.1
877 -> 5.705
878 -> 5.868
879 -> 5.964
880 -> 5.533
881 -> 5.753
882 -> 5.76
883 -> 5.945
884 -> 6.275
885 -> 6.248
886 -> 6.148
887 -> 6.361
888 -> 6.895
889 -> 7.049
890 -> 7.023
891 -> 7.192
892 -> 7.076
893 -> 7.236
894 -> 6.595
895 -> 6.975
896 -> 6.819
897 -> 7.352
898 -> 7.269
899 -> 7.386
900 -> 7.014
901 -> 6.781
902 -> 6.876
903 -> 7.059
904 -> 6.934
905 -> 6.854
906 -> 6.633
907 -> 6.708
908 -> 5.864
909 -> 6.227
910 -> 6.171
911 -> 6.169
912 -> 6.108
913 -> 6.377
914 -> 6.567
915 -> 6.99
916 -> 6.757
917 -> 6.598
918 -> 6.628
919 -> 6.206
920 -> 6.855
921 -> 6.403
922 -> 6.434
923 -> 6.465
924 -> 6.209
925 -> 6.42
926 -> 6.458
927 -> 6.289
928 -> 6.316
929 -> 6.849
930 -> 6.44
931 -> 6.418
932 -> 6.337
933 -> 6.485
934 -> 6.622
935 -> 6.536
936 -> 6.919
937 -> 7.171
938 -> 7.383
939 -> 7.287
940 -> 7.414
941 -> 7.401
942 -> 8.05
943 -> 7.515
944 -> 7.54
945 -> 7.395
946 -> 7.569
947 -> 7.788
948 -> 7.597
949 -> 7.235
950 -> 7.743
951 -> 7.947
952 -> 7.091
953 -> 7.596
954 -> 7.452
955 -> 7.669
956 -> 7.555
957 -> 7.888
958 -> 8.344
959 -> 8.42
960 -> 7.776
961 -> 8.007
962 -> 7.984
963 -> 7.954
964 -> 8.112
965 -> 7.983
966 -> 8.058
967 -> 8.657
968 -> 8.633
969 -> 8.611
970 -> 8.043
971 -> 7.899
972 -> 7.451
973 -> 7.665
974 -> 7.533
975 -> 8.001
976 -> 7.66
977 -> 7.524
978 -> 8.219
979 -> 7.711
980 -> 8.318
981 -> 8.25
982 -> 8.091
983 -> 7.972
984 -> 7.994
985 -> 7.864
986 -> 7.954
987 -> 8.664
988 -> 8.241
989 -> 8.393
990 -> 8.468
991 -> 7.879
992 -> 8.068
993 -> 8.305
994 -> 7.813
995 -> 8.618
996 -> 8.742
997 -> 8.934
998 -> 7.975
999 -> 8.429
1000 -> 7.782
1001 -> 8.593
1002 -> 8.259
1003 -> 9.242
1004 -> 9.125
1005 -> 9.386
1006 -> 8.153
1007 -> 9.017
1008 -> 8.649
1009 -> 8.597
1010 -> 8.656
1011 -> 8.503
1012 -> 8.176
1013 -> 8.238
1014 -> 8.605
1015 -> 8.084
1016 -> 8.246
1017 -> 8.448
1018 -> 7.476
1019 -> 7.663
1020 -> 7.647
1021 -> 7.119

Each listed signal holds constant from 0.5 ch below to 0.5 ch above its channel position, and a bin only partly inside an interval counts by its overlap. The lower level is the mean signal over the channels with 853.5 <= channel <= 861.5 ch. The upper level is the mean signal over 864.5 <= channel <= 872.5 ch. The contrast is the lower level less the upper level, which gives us -0.1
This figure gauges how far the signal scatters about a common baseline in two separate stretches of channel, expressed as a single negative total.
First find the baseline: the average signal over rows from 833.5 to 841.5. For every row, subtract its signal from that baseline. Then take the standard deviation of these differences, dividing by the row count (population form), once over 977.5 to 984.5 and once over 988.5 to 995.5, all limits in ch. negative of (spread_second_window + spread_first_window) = -0.48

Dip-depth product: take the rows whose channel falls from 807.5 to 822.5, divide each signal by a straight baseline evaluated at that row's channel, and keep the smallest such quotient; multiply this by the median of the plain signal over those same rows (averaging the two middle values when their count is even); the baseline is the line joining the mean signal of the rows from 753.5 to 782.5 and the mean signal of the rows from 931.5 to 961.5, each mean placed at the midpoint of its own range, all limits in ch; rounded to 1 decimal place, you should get 6.9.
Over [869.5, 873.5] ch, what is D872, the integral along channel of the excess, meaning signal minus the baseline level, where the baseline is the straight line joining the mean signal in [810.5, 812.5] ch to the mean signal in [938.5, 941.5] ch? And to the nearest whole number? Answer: -6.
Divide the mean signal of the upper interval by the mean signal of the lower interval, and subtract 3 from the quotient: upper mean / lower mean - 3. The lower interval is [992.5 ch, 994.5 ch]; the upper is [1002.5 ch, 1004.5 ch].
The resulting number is -1.9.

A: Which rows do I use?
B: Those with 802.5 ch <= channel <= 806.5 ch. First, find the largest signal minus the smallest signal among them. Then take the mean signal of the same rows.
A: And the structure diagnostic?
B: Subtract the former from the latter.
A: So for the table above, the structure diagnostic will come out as 7.2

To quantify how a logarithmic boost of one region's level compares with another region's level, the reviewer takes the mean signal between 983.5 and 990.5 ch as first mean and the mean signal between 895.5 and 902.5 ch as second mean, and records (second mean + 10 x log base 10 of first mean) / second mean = 2.29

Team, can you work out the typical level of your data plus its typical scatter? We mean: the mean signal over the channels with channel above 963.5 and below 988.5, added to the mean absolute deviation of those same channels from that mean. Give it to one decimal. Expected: 8.3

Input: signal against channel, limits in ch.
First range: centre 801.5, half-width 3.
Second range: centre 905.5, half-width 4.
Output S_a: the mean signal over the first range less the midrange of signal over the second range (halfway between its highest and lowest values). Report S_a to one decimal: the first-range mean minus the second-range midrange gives 1.2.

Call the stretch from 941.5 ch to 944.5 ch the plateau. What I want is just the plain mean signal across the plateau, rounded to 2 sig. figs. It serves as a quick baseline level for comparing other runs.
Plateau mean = 7.7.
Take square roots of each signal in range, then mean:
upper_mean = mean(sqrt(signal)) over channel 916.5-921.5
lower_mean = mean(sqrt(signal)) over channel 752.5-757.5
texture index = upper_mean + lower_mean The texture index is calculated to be 5.1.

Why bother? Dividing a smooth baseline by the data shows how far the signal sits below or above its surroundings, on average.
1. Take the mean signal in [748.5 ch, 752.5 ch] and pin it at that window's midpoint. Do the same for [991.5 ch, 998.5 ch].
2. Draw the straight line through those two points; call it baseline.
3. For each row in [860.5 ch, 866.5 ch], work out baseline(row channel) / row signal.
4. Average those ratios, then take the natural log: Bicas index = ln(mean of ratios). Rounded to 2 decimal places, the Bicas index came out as 0.20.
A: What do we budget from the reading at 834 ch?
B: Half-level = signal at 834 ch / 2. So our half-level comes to 4.51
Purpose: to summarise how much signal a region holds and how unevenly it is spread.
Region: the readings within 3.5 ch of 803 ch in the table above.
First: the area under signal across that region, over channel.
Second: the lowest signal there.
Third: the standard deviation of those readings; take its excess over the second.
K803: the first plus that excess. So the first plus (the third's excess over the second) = 47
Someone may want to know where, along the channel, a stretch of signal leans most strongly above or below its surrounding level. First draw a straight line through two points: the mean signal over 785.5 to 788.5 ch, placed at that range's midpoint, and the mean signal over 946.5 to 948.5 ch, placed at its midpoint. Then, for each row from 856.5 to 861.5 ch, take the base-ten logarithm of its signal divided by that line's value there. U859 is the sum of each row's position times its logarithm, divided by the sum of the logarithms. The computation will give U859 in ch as 858.8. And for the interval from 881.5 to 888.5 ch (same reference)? 884.5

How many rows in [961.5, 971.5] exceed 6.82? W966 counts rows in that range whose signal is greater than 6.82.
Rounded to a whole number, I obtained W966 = 10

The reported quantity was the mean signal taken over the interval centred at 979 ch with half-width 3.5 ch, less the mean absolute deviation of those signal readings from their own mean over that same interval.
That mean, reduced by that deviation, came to 7.7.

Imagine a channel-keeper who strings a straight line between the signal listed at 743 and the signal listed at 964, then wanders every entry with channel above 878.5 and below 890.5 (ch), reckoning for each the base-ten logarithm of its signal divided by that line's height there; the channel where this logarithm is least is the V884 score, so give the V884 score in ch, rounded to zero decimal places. 880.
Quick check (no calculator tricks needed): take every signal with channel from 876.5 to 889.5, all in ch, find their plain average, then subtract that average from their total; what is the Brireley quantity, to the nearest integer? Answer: 73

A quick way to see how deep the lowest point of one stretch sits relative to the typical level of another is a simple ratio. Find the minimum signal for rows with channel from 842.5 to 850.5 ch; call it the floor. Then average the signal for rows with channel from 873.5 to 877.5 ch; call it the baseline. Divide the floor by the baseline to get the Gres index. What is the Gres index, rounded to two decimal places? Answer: 1.18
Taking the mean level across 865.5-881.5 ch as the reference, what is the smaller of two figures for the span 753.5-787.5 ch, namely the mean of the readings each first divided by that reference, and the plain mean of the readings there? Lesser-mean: 1.22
